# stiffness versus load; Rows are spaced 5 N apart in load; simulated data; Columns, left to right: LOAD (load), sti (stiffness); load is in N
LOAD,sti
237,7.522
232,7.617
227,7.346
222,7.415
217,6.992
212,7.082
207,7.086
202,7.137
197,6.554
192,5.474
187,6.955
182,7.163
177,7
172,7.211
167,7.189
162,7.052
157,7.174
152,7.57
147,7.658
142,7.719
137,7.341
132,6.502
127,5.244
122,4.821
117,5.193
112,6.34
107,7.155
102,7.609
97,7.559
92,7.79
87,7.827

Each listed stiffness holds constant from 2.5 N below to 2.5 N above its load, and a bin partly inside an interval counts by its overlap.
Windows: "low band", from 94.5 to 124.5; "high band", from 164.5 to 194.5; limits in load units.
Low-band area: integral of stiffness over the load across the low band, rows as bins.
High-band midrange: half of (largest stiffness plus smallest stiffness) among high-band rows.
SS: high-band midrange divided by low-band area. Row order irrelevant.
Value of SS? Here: 0.0328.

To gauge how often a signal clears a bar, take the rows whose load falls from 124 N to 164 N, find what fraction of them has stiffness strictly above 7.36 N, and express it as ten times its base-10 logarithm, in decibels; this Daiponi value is -4.3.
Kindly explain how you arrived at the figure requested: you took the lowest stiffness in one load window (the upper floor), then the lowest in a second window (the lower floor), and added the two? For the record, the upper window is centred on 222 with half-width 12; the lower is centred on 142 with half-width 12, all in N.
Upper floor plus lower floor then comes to 13.5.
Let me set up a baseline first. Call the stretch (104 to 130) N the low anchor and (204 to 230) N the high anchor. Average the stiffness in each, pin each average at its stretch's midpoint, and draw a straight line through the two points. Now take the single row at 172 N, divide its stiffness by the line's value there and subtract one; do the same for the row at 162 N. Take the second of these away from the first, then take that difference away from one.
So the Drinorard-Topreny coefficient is 1.00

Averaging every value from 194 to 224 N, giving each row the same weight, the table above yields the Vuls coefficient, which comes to 7.0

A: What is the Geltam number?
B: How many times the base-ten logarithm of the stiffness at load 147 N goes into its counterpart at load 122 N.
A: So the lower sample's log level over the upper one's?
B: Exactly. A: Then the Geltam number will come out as 0.77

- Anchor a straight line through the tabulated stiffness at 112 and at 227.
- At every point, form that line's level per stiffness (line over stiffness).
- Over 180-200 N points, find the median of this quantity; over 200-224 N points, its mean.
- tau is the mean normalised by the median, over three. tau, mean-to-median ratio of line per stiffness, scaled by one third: 0.32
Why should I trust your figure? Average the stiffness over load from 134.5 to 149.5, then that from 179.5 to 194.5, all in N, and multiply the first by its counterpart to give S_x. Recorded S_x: 49.5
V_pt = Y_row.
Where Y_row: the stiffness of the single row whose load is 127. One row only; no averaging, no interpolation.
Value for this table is 5.244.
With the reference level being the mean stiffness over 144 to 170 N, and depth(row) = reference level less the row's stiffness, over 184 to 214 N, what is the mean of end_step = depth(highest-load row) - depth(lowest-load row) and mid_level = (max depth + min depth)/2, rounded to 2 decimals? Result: 0.45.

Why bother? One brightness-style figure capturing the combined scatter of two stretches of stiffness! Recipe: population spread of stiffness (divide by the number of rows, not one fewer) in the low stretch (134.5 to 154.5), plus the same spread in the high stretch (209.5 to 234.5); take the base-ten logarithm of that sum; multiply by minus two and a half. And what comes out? 1.1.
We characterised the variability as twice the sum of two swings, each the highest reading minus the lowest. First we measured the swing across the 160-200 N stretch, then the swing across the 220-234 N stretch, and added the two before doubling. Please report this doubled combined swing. 4.0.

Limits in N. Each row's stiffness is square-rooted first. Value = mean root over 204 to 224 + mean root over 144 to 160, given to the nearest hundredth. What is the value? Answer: 5.40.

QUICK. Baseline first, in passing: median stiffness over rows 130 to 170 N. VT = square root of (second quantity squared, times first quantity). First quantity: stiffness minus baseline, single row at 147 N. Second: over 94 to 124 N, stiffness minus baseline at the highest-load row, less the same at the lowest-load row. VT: 1.7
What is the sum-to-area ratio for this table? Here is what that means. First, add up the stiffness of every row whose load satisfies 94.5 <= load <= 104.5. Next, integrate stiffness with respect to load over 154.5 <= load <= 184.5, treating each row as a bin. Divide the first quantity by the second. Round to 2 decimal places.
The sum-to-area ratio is 0.07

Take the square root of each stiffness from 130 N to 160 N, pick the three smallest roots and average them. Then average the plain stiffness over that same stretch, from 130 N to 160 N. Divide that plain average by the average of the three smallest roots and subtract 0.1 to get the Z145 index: 2.67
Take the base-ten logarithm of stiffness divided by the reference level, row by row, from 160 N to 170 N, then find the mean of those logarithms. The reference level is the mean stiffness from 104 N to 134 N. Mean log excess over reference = 0.083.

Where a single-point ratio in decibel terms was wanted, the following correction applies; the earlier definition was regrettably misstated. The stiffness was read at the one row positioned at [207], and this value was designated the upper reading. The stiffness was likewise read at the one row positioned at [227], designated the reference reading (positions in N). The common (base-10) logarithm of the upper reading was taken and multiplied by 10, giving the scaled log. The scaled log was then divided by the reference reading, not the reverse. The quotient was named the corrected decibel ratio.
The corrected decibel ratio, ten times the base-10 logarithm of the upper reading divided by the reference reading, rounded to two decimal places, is 1.16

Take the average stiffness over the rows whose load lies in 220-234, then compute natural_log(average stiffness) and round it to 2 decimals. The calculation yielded 2.01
